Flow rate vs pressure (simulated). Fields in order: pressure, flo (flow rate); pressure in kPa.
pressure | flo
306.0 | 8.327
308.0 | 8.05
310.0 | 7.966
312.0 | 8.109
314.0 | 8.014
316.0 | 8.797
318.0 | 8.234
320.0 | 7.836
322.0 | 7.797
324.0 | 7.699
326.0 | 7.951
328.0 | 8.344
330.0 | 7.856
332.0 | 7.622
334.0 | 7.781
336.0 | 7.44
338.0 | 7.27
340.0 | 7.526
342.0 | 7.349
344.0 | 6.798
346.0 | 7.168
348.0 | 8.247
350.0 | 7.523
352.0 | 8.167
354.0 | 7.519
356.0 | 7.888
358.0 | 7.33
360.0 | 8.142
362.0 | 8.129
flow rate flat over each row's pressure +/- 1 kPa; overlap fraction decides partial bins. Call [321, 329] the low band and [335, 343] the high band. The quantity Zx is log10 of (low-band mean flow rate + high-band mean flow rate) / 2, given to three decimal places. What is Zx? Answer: 0.885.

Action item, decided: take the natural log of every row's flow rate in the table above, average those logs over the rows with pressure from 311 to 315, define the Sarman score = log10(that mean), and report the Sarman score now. 0.320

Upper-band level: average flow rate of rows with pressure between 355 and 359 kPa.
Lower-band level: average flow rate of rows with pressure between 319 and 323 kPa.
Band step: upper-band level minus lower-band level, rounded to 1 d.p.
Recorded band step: -0.2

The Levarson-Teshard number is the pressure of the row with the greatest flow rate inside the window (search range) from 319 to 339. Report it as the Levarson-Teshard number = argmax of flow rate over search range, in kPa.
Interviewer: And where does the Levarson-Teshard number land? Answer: 328.0 kPa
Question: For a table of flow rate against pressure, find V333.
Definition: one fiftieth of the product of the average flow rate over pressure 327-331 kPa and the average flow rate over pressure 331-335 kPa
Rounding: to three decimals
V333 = 1.248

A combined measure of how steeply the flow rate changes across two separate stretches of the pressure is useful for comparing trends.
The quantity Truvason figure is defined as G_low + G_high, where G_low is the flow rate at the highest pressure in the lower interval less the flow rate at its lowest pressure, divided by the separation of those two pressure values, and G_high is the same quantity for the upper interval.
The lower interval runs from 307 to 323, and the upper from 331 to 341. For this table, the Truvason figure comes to -0.030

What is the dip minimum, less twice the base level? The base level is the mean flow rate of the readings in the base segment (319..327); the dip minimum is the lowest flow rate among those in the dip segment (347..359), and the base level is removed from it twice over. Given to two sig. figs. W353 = -8.3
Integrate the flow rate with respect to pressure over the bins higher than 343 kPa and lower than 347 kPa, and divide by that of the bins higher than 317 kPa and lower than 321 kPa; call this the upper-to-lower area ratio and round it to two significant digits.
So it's 0.87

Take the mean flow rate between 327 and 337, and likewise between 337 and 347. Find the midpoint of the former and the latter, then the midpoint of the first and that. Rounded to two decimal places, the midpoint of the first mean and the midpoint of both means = 7.66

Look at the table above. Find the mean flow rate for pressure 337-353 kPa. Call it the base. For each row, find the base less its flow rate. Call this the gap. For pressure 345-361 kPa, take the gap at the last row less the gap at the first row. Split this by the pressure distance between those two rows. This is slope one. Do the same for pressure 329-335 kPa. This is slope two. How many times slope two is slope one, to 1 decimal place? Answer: -3.7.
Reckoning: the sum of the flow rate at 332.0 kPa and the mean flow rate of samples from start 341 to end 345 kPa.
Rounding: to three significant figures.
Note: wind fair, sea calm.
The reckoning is 14.7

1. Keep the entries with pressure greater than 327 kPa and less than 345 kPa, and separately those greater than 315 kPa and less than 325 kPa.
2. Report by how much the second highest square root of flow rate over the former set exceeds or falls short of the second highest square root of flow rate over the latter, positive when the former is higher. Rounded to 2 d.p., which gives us -0.07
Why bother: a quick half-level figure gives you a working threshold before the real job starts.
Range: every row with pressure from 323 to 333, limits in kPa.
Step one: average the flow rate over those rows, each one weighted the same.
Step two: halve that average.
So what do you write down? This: 3.95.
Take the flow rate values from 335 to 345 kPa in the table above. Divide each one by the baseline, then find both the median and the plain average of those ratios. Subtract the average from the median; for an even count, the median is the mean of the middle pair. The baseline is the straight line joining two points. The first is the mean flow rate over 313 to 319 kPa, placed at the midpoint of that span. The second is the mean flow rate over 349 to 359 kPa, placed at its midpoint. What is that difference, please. 0.013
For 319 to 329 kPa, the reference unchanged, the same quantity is -0.019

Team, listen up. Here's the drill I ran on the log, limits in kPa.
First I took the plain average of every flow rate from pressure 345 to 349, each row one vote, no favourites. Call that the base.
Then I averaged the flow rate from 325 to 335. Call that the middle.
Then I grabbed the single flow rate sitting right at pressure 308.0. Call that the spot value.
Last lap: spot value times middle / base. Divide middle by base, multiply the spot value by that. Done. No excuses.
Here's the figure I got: 8.3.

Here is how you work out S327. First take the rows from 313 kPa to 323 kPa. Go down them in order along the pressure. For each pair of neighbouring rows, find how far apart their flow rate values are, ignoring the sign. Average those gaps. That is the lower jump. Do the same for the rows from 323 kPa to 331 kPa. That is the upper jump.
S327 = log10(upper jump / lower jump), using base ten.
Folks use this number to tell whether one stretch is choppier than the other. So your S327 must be -0.07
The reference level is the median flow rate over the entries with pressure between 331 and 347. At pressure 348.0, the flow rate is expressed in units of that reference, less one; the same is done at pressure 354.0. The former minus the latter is 0.10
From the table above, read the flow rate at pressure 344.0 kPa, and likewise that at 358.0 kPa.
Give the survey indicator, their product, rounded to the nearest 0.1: 49.8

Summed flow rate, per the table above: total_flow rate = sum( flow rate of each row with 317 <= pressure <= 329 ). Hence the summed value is 48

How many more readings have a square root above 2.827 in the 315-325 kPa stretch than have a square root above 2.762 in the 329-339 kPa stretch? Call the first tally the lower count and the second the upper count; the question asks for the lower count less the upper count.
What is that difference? 0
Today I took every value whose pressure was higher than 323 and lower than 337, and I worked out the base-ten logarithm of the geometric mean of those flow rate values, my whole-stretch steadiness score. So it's 0.893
